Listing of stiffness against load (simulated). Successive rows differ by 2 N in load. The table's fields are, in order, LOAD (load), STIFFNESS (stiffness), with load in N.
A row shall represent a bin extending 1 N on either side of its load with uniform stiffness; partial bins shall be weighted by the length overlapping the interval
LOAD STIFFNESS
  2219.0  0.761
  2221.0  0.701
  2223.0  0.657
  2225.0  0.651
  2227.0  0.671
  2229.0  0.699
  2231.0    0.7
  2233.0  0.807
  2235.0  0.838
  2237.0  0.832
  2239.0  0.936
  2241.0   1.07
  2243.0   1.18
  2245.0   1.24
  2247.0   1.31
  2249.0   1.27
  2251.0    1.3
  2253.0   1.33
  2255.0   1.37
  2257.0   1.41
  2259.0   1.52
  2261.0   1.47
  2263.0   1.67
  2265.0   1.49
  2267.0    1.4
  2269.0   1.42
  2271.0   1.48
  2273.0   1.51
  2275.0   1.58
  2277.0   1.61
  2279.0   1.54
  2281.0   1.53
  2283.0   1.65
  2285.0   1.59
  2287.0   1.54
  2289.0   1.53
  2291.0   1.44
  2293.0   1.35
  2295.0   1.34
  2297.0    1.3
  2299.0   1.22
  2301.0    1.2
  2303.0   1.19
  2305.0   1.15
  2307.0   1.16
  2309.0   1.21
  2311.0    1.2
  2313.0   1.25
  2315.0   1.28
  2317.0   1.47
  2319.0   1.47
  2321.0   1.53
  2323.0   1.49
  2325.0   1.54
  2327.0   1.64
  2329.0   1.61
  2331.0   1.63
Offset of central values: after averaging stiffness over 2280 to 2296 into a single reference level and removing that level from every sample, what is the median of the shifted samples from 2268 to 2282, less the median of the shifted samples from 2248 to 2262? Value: 0.16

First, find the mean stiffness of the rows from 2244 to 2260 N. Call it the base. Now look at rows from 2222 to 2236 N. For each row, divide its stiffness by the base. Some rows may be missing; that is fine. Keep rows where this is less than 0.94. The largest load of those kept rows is 2235.0 N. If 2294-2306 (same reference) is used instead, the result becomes 2305.0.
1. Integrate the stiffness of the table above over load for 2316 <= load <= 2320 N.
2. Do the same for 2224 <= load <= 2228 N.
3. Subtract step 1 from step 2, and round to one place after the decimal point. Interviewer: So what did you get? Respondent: -3.2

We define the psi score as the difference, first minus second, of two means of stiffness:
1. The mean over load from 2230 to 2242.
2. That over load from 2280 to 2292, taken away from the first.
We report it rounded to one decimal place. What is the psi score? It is -0.7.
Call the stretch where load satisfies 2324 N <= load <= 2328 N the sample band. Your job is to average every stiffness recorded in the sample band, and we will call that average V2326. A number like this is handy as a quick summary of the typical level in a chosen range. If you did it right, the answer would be 1.6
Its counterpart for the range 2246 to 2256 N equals 1.3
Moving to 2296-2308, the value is 1.2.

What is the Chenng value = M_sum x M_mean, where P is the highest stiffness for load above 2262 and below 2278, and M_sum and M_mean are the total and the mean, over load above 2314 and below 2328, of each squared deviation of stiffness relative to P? 0.01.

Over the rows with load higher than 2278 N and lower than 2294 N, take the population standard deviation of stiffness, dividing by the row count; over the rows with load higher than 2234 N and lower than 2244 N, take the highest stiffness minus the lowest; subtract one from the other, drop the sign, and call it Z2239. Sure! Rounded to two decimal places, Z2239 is 0.26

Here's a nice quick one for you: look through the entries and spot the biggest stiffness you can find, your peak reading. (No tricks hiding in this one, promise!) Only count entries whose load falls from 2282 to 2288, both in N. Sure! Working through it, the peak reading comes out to 1.65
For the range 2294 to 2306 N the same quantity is 1.34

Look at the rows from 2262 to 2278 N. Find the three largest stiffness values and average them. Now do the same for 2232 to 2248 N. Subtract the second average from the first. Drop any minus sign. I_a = 0.38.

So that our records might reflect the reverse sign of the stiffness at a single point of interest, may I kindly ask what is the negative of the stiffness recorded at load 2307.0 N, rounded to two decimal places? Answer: -1.16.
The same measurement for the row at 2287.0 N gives -1.54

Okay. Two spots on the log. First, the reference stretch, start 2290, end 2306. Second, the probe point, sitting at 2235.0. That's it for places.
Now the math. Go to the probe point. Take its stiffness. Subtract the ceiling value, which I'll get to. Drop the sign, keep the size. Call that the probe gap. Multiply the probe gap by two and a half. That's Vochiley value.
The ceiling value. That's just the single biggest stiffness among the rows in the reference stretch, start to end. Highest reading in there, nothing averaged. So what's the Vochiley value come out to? 1.5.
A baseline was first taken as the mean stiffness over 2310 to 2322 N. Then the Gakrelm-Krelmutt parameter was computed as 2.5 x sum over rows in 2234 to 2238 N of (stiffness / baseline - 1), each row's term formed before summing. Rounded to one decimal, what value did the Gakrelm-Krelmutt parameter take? -1.9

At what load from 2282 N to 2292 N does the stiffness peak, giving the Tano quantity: 2283.0 N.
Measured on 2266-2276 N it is 2275.0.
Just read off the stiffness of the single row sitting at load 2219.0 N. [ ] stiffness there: 0.761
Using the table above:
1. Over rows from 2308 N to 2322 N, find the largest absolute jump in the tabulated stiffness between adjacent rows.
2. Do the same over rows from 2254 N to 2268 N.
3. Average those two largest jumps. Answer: 0.195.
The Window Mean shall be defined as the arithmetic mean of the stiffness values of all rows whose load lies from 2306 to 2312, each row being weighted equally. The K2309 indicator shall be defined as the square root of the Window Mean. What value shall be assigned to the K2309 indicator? 1.09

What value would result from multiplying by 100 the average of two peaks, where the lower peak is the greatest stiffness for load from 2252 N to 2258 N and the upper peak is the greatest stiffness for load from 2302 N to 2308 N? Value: 130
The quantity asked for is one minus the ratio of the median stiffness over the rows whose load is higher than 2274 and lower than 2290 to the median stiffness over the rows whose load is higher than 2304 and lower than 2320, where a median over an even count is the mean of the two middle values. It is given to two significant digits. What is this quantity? -0.27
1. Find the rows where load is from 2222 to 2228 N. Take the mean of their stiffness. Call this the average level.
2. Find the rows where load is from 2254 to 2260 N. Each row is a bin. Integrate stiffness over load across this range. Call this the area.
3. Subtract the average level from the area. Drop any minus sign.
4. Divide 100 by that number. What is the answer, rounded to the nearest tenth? 12.6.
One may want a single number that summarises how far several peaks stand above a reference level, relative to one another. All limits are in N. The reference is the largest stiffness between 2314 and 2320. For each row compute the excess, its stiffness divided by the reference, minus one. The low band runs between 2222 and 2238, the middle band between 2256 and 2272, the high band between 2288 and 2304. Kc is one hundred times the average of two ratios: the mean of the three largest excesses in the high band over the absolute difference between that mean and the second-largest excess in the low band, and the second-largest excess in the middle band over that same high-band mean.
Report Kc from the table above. -86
